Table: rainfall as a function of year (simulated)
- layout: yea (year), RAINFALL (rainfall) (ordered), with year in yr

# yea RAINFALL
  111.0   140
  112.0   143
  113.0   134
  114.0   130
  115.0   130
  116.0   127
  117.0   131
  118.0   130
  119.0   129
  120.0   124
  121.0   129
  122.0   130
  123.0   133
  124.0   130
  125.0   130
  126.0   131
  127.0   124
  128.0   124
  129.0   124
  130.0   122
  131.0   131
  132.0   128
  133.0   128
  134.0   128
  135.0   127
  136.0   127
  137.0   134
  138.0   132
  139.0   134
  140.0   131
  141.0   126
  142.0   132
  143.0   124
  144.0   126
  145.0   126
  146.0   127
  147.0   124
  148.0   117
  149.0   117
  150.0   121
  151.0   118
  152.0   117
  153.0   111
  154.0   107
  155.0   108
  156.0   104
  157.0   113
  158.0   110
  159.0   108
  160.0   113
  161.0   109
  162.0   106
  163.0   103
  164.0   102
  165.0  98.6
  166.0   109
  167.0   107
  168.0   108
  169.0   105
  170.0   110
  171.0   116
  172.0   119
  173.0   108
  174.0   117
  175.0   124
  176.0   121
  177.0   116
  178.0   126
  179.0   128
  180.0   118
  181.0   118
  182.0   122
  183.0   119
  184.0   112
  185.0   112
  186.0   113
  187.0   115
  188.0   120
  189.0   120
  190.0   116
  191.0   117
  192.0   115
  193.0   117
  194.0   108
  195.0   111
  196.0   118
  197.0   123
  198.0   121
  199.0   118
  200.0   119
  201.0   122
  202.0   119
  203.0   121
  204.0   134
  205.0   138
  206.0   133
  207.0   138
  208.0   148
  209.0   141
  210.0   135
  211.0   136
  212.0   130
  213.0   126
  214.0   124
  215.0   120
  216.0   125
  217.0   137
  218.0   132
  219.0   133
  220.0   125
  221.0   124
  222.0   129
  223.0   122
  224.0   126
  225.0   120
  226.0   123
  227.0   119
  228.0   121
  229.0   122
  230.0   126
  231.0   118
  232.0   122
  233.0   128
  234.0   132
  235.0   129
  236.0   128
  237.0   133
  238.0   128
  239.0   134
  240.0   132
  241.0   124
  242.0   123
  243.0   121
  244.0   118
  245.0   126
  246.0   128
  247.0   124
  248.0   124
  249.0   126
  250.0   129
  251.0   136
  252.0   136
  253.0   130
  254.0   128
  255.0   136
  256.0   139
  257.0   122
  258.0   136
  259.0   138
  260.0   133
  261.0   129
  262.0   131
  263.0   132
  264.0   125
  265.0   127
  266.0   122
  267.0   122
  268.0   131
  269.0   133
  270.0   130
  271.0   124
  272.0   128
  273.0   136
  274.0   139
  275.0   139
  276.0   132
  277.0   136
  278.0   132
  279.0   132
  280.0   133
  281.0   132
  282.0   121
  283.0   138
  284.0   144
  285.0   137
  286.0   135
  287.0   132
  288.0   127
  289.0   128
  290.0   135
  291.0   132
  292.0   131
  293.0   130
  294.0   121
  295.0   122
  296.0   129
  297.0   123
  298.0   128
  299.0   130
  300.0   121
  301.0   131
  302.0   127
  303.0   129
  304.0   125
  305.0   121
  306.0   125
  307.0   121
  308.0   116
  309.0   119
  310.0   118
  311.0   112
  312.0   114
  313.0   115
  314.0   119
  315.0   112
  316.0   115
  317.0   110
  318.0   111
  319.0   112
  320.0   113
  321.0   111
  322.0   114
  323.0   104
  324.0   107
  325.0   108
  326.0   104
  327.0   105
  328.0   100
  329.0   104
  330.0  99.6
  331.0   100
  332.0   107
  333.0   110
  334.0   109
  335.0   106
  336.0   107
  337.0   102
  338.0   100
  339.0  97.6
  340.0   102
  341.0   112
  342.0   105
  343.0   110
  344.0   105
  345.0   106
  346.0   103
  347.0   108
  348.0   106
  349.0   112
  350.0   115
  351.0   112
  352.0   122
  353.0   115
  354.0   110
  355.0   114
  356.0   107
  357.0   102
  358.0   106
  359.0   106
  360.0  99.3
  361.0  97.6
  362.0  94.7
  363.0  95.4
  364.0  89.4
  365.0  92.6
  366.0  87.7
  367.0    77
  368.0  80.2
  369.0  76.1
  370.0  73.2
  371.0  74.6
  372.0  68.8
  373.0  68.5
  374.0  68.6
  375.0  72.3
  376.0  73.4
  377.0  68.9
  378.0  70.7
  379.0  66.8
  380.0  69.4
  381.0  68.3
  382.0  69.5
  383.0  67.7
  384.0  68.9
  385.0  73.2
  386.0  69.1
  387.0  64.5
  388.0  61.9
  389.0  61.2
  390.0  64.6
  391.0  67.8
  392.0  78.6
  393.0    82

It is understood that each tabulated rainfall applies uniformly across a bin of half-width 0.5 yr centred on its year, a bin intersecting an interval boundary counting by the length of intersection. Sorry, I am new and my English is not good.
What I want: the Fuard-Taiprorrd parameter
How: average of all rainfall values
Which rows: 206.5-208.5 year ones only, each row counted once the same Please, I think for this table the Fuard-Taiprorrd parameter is 143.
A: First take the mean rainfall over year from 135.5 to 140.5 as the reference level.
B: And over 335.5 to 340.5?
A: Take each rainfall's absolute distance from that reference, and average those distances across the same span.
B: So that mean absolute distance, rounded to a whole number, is 30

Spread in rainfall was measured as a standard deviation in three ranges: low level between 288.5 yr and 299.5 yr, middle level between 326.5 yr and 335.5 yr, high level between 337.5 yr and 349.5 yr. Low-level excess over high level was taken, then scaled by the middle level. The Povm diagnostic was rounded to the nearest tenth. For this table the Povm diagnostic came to 0.0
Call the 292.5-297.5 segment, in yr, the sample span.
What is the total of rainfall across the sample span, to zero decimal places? 625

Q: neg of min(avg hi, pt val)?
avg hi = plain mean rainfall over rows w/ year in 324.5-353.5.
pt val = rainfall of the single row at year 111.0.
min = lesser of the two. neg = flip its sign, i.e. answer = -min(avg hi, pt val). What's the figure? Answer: -107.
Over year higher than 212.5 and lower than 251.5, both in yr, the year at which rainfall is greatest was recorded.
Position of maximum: 217.0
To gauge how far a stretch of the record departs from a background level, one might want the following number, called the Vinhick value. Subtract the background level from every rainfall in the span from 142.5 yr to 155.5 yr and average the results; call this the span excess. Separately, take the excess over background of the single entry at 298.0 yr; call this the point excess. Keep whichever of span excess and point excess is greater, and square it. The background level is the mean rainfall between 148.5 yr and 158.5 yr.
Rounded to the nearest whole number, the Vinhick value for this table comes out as 237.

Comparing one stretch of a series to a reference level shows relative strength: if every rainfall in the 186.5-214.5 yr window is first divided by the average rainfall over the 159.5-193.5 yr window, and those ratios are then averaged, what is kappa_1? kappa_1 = 1.09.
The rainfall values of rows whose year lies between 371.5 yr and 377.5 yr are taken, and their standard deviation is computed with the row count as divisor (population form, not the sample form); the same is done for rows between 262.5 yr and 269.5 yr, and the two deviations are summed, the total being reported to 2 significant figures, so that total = 6.3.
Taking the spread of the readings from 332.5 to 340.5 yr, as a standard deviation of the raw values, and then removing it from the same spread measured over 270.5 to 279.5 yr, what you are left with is 0.5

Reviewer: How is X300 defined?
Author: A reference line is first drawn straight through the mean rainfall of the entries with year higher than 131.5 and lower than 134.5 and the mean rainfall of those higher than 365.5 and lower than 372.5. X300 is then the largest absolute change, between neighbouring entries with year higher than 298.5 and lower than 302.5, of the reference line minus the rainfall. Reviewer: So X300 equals 10.2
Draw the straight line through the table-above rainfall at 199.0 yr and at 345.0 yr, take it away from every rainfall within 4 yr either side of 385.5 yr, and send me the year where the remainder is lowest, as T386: 389.0 yr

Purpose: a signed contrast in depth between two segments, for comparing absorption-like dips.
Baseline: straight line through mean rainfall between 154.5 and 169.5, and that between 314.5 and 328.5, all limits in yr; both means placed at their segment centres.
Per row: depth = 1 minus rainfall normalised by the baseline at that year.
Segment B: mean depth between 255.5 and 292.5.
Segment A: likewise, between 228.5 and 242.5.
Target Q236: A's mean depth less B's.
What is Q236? 0.04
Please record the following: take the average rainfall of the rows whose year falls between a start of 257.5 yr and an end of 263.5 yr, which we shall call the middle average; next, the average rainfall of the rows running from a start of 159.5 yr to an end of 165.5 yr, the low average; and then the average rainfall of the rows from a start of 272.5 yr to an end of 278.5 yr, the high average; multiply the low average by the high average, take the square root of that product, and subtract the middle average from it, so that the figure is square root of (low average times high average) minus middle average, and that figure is -14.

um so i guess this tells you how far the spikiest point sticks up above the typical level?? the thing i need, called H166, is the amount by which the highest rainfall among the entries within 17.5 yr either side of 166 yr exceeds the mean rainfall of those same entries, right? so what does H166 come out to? 15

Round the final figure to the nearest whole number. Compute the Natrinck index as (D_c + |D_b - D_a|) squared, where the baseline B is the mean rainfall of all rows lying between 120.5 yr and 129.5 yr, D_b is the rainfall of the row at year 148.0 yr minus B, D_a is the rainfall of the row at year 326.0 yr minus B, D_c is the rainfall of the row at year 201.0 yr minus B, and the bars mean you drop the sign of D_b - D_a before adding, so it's 44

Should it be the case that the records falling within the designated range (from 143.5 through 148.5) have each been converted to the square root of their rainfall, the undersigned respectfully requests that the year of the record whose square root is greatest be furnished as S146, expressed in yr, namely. 146.0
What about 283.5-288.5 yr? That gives 284.0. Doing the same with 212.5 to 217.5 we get 217.0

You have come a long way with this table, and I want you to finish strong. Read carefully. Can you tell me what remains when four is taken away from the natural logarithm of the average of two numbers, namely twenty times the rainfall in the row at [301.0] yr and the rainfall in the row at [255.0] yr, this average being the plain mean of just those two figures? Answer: 3.23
